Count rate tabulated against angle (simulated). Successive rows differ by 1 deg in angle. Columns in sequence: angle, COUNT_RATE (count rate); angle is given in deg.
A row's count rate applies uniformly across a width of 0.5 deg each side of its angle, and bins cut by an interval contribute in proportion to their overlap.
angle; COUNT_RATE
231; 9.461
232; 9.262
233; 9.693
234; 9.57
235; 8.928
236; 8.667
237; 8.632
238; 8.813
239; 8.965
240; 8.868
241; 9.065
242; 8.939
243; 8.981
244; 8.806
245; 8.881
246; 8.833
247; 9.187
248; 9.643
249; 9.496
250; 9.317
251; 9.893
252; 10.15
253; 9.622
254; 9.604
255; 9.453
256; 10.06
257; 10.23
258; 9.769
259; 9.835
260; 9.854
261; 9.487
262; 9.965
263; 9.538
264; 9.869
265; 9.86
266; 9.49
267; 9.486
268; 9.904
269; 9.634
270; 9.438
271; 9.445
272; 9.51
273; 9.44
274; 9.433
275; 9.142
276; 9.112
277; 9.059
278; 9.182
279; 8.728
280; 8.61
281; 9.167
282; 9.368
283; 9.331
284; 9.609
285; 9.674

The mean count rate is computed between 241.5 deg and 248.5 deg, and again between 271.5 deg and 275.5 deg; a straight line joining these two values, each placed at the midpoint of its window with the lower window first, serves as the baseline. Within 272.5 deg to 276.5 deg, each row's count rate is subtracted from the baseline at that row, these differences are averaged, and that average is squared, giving 0.0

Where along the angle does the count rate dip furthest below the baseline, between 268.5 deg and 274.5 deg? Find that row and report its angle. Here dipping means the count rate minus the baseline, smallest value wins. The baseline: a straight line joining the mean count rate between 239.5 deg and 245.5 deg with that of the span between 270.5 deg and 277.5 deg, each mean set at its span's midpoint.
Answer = 274 deg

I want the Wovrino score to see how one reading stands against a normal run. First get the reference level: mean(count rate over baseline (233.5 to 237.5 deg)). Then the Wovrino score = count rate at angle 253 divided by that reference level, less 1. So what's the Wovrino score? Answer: 0.075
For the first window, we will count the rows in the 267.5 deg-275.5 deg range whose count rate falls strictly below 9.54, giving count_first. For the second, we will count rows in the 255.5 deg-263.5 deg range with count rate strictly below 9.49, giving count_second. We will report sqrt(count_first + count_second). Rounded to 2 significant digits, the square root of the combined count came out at 2.6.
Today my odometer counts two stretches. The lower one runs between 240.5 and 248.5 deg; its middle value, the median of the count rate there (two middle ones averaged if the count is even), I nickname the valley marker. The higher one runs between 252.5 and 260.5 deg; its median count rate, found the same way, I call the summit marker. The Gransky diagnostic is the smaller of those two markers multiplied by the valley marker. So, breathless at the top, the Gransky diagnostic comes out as 80.3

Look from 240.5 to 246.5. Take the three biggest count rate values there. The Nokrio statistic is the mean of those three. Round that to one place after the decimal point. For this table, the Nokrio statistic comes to 9.0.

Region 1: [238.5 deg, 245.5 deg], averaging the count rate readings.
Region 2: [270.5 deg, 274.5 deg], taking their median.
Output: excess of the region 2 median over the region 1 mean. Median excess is 0.51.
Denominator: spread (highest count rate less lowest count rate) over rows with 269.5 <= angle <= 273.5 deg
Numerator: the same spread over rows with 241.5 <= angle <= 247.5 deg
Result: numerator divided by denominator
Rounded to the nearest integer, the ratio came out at 5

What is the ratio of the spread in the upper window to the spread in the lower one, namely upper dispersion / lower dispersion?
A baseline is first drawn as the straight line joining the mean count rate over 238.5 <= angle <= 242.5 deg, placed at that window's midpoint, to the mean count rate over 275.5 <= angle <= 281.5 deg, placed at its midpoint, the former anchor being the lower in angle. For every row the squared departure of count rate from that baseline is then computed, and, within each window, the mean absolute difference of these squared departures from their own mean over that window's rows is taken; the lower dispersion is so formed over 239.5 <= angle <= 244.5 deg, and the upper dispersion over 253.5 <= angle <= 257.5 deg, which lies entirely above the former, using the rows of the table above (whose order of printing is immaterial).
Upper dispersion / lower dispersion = 77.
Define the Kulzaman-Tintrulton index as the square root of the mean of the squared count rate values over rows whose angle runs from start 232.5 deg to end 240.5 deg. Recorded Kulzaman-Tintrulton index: 9.02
